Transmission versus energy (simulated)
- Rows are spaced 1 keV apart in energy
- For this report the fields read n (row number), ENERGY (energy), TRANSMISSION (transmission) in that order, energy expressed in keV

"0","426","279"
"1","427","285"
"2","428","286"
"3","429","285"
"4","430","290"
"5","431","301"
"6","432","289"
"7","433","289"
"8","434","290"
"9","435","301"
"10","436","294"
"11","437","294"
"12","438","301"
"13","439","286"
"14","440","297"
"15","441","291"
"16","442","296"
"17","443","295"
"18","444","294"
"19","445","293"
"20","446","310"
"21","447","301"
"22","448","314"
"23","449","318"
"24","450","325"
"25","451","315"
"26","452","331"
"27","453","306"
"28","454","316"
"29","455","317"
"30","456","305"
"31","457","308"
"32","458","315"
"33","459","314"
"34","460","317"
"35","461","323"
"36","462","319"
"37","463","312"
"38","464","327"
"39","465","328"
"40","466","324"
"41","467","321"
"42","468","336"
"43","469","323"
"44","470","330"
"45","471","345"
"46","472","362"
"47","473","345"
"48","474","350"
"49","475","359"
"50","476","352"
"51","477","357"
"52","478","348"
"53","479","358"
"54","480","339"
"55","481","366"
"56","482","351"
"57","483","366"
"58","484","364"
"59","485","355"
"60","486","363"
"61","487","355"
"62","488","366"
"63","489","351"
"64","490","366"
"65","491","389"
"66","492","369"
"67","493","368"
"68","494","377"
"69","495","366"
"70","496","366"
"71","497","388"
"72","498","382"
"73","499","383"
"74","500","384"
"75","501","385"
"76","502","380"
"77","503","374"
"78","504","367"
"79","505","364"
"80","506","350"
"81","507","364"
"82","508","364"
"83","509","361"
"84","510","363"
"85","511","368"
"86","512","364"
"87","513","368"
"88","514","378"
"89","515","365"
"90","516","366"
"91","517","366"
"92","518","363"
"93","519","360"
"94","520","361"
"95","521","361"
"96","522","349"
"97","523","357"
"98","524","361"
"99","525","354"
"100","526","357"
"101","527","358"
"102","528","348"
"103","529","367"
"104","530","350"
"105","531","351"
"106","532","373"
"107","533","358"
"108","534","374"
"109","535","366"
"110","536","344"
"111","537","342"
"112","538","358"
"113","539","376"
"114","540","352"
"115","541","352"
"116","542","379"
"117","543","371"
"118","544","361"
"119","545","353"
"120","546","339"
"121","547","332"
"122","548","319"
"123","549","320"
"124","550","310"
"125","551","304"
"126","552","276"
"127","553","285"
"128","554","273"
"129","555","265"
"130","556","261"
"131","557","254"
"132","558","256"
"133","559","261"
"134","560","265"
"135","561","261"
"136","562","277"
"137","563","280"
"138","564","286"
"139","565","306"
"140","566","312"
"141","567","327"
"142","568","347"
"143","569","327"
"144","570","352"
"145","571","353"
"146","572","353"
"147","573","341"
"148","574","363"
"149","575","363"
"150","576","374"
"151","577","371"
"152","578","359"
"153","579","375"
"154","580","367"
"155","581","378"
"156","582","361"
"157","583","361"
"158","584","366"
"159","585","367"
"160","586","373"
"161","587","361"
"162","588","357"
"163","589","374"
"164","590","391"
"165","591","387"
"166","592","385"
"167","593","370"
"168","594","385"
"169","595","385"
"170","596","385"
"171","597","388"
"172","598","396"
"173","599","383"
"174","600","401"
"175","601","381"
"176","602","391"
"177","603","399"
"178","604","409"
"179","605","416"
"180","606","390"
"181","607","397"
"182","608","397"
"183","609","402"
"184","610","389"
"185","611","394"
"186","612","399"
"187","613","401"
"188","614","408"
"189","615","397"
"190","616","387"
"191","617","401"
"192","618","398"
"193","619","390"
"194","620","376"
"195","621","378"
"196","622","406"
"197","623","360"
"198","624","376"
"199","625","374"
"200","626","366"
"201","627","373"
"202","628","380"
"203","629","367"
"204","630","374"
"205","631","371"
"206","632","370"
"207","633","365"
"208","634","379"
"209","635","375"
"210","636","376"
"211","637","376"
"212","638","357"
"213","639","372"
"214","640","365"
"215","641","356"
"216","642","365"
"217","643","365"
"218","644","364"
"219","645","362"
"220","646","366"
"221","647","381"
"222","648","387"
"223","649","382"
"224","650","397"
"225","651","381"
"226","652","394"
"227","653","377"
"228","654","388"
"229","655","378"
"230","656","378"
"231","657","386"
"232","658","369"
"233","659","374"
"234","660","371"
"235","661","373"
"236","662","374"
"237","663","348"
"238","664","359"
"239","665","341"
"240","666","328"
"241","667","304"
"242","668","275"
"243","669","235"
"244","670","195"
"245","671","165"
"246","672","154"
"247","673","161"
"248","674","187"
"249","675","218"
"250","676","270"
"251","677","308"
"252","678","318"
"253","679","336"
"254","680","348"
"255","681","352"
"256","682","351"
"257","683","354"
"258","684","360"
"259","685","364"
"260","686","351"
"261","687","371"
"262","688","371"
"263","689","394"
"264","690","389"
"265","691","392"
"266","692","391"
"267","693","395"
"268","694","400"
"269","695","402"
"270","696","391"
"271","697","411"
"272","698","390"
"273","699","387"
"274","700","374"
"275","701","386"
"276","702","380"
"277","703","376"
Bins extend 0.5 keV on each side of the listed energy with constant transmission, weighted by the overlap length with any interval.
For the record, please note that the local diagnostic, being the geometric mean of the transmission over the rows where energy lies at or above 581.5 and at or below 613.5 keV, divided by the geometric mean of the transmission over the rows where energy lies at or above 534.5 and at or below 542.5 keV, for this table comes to 1.08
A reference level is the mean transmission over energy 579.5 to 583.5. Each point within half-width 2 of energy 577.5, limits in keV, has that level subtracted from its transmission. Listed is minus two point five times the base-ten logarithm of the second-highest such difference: -2.2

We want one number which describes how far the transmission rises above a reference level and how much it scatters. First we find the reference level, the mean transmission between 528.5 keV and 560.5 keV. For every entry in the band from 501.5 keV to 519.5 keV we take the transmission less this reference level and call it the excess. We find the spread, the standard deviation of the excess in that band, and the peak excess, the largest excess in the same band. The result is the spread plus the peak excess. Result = 60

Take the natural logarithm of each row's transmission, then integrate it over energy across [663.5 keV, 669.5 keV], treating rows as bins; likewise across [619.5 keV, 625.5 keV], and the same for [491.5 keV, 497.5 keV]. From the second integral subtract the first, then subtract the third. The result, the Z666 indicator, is -34.2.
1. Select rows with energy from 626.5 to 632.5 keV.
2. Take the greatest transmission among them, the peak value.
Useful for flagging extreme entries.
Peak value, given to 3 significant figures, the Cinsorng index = 380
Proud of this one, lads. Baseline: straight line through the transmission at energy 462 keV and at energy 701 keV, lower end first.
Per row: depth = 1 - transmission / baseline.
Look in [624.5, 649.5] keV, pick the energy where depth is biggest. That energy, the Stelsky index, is 641 keV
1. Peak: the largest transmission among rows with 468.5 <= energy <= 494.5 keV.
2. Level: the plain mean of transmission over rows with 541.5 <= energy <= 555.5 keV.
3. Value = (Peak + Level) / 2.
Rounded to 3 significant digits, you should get 355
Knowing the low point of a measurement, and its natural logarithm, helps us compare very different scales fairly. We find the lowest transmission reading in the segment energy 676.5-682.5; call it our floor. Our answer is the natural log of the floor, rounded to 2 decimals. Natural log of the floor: 5.73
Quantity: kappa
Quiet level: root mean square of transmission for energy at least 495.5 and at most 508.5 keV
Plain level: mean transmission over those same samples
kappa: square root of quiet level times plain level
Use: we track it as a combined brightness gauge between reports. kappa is 373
